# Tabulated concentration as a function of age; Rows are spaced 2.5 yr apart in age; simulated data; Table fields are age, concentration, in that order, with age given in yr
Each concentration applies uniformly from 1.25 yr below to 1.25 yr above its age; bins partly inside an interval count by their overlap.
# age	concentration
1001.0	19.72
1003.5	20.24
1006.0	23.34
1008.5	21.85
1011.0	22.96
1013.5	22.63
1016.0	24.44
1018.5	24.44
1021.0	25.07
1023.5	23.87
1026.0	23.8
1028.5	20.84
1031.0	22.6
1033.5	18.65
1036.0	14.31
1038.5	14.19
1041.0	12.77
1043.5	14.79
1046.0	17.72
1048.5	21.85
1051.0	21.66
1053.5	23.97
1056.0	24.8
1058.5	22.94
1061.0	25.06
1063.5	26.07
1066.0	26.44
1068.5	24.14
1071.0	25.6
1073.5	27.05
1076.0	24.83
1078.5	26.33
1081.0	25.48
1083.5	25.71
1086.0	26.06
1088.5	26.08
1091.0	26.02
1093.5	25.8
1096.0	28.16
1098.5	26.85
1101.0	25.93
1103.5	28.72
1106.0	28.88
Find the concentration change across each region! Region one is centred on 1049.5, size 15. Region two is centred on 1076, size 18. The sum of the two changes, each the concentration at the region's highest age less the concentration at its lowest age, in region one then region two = 11.6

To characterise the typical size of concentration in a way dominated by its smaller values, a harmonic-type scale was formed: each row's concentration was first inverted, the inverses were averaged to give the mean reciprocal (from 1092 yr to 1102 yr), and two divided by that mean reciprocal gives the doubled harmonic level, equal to 53.3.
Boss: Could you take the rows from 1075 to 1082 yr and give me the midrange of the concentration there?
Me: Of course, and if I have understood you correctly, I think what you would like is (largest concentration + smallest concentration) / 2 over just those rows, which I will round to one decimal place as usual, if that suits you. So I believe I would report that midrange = 25.6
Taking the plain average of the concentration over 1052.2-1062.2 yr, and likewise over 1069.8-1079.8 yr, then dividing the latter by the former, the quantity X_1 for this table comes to 1.07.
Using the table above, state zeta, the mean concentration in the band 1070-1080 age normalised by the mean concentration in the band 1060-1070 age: 1.02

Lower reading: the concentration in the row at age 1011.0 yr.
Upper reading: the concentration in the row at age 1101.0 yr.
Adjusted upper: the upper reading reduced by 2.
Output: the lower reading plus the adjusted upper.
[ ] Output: 46.9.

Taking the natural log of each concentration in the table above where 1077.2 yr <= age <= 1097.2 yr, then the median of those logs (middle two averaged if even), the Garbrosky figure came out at 3.26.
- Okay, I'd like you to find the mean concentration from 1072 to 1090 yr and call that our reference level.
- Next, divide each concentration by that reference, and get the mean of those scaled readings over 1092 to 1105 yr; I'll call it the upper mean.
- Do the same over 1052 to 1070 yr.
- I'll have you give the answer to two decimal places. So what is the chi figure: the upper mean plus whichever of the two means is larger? 2.09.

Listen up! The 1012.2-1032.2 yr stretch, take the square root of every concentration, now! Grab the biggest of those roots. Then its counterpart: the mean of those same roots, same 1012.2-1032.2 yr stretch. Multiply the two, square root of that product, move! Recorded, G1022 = 4.92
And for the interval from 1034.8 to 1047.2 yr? 4.02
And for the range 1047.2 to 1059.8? 4.89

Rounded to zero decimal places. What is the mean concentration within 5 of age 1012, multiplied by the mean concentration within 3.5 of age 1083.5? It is 591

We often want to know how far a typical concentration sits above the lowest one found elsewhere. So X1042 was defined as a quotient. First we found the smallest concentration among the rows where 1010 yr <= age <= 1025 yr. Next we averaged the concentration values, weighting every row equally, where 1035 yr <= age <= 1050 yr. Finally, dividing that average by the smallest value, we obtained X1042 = 0.7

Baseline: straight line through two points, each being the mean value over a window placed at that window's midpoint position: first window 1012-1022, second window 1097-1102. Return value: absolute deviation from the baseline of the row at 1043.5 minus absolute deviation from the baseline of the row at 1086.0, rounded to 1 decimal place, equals 10.0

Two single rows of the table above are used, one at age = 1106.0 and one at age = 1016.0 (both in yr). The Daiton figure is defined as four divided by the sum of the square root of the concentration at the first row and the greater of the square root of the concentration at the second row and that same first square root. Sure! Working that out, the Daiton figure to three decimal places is 0.372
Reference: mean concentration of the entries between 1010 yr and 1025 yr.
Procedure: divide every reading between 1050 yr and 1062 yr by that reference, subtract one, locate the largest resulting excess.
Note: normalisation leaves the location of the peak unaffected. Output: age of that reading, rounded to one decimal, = 1061.0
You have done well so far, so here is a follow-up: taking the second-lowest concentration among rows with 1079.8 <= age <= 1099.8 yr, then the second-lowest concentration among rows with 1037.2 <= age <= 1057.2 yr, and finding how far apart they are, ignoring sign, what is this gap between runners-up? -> 12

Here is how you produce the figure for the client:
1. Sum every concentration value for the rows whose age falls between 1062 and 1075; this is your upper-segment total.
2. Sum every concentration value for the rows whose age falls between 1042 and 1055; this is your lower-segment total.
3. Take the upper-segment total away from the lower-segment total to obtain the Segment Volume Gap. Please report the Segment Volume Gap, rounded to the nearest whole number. -29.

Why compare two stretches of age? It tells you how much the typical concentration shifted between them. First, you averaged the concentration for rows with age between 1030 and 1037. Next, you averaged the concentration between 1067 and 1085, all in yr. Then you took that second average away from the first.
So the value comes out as -7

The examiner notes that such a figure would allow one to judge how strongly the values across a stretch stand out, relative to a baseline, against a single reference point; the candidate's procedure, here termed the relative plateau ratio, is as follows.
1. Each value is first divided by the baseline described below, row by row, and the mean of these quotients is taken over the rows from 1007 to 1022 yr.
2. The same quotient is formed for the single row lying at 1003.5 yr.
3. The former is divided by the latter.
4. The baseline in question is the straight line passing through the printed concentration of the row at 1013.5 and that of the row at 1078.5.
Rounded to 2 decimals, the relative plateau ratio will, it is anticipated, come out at 1.13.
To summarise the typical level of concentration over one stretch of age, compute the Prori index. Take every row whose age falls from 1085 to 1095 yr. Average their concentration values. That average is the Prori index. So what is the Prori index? 26.0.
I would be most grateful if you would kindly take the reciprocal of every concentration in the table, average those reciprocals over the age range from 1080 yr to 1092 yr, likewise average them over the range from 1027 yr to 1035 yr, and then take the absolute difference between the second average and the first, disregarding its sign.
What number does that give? 0.010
